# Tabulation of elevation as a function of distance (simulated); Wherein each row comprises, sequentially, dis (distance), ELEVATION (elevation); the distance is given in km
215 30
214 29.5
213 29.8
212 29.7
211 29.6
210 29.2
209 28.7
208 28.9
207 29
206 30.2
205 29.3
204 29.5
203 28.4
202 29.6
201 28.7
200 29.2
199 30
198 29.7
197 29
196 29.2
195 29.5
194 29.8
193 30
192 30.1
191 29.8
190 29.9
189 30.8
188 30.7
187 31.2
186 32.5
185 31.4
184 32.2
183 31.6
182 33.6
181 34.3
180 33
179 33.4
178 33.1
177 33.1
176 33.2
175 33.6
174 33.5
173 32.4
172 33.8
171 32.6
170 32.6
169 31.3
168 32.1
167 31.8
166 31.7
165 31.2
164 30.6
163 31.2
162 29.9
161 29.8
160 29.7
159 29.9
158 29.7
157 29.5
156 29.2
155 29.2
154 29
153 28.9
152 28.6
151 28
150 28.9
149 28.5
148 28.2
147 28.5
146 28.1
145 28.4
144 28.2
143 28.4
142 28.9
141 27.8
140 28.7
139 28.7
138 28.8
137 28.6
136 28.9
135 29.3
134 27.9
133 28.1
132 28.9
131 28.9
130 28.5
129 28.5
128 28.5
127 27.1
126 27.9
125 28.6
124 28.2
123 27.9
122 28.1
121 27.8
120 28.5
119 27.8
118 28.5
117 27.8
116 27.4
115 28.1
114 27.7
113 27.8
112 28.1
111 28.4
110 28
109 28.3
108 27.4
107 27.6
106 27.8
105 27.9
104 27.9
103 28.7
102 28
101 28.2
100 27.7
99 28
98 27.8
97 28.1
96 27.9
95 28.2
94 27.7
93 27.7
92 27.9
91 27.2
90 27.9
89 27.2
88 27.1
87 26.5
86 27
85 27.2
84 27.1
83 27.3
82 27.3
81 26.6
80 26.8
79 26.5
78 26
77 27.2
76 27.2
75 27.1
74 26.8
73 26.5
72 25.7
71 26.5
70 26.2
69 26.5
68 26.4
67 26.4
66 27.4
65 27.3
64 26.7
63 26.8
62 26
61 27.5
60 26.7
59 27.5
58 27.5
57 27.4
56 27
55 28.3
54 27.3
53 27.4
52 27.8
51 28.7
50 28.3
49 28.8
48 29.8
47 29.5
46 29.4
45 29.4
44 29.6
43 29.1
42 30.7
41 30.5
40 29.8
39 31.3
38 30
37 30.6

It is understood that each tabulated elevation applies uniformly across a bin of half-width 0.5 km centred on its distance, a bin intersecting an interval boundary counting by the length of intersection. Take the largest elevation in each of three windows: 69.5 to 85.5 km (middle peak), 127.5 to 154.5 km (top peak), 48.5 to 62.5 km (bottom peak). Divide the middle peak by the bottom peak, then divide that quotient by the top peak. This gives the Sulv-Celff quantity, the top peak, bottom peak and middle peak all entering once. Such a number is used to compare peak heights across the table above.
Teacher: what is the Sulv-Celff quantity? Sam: 0.0324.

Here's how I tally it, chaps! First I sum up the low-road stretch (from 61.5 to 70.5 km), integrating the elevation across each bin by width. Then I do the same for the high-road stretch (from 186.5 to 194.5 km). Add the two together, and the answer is 482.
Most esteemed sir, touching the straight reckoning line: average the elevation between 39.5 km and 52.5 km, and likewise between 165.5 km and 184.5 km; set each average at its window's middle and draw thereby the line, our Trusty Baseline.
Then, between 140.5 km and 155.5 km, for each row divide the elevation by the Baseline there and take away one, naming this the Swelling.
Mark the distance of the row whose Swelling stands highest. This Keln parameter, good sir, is 142 km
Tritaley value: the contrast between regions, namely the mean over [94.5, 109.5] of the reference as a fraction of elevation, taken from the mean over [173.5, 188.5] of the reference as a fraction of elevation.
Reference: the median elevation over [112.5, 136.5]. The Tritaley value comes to -0.14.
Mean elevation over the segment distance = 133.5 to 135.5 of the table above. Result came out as 28.6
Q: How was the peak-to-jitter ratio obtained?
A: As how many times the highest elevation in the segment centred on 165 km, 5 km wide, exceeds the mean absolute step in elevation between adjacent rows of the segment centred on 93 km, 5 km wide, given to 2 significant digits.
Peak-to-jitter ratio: 91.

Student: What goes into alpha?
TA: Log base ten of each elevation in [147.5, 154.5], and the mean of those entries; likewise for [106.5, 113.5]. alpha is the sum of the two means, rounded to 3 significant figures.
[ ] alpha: 2.90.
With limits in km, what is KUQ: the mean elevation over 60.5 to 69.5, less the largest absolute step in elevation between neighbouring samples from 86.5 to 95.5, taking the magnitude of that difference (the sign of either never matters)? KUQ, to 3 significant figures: 26.1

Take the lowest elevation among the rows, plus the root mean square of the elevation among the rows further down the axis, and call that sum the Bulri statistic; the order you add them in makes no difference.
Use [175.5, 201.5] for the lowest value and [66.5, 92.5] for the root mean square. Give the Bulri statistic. 55.6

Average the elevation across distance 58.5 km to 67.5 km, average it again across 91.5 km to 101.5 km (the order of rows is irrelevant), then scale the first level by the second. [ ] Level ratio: 0.96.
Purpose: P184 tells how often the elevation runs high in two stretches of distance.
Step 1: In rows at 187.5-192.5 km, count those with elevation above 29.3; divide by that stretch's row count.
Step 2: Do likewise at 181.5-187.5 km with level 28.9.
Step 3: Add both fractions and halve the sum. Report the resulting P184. 1.0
